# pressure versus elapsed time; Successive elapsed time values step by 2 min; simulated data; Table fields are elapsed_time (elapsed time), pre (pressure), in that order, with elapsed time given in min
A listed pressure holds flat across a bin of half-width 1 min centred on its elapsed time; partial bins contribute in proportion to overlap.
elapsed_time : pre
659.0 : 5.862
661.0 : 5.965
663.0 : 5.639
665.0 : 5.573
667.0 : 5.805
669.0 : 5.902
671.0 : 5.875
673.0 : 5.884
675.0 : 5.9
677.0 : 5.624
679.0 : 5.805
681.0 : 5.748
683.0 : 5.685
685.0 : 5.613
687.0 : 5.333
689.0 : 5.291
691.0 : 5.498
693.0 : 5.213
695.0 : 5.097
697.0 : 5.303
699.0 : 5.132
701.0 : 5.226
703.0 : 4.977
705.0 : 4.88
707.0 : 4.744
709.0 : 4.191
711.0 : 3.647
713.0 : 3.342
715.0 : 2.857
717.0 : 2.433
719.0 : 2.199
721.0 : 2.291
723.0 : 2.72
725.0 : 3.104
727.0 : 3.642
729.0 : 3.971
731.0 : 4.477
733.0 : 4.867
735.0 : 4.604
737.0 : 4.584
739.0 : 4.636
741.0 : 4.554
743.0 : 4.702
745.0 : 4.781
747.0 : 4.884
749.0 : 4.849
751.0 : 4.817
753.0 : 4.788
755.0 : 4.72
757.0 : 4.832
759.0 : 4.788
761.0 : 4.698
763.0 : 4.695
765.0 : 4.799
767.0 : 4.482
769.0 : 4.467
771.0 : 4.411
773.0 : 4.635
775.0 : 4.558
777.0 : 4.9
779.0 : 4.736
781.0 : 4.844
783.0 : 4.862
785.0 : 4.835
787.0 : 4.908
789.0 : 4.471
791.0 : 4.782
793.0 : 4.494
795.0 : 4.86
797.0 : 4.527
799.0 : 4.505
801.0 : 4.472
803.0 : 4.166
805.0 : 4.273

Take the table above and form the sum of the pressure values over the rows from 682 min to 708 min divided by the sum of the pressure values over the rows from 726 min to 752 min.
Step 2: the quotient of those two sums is 1.1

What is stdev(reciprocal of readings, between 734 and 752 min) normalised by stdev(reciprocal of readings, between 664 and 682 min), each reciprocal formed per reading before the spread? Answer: 1.5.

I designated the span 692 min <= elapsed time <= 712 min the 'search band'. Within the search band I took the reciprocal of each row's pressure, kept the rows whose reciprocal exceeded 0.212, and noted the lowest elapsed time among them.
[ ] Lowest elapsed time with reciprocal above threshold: 709.0 min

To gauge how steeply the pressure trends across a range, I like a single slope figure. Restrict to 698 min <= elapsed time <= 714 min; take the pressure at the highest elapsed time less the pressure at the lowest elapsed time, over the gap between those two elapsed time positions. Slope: -0.13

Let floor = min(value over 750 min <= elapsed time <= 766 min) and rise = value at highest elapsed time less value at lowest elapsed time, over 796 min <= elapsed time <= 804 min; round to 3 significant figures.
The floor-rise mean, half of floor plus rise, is 2.17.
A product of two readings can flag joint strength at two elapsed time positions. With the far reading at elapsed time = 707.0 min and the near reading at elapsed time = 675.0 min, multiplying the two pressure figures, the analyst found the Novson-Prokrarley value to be 28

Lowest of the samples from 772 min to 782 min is 4.558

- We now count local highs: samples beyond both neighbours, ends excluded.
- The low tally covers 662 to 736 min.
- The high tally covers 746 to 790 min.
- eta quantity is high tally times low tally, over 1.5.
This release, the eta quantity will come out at 28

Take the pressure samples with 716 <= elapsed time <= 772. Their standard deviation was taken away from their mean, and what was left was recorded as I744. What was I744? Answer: 3.4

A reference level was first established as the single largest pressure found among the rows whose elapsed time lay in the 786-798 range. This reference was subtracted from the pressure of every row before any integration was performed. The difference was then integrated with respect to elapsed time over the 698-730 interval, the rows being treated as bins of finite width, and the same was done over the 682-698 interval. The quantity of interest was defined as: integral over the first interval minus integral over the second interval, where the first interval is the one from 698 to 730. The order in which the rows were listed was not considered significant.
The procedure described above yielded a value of -46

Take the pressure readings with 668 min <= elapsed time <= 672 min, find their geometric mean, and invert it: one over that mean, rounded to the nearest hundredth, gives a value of 0.17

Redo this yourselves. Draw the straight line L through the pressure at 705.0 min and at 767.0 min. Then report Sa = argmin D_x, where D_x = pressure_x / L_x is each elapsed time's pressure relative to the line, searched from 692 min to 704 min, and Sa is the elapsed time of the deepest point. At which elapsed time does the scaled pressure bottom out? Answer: 703.0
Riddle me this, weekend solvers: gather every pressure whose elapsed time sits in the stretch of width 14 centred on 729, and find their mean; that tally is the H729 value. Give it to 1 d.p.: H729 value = 3.9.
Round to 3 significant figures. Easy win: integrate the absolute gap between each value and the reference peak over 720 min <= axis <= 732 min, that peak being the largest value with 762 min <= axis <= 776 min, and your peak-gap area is 17.2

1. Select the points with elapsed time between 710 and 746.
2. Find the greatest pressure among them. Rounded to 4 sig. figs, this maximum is 4.867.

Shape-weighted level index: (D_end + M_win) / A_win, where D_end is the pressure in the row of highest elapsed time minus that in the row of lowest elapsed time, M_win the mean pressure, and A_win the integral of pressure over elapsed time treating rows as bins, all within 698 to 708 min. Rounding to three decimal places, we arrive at 0.092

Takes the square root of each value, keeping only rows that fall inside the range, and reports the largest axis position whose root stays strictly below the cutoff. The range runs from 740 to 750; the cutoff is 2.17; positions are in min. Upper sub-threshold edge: 743.0 min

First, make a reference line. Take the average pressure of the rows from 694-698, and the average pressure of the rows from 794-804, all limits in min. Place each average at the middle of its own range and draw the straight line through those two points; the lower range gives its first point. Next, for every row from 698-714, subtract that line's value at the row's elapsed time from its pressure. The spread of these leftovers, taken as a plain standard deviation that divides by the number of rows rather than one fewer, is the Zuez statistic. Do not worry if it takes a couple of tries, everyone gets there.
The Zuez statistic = 0.63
